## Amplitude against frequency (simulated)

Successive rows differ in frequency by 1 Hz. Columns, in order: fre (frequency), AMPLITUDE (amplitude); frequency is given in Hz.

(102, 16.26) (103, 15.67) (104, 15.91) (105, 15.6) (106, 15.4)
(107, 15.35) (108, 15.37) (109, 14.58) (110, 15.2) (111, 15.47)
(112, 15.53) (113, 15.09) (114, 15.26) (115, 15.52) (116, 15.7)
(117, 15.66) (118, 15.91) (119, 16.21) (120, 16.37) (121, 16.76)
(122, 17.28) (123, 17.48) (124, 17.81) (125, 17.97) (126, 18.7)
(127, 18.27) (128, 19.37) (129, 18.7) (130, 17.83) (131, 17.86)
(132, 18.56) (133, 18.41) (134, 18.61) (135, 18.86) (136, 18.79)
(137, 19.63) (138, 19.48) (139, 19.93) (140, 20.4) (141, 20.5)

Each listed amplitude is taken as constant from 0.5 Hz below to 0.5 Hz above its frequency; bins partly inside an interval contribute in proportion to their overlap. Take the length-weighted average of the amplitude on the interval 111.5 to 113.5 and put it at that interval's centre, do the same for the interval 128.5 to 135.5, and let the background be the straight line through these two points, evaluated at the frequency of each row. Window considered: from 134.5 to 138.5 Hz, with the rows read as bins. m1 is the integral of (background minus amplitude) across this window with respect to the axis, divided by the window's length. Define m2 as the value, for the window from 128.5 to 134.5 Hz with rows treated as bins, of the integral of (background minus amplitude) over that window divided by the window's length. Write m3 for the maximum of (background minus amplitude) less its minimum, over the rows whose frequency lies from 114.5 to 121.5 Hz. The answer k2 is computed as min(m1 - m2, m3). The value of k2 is -0.1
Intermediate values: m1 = -0.072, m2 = 0.0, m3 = 0.5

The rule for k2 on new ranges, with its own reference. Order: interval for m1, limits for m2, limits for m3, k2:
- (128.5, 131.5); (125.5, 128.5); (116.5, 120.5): 0.2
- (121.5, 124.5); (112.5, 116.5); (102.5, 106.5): -0.8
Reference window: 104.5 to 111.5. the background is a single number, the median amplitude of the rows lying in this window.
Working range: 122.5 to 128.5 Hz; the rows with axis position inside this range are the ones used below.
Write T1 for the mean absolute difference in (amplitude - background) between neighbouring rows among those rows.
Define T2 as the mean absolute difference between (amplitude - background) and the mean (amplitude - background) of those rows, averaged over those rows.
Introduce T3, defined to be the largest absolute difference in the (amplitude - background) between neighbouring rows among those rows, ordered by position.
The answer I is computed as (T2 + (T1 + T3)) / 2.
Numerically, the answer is 1.1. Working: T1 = 0.55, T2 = 0.51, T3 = 1.10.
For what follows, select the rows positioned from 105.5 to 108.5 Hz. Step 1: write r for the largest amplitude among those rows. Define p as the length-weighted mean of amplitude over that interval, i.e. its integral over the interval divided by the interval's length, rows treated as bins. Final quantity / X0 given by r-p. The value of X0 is 0.027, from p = 15.4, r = 15.4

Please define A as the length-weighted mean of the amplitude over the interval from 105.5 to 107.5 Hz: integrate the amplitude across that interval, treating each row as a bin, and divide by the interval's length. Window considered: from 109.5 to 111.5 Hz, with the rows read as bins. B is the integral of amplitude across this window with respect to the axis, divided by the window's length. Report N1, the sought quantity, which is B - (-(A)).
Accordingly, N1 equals 30.7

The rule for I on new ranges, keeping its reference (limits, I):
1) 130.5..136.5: 0.6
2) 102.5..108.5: 0.3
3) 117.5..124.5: 0.7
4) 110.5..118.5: 0.4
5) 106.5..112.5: 0.7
